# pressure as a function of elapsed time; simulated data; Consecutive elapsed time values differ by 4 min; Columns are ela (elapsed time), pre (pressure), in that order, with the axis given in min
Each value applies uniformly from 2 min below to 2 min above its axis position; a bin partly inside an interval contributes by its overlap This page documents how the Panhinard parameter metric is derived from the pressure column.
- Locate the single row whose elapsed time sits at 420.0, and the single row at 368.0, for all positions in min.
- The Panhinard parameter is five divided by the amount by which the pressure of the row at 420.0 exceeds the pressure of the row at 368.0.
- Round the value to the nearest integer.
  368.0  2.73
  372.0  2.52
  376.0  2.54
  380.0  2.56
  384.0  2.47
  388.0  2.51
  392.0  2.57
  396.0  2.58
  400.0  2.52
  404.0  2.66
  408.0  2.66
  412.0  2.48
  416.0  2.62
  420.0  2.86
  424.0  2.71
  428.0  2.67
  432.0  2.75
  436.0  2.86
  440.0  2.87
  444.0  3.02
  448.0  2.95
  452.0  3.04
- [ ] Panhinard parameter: 38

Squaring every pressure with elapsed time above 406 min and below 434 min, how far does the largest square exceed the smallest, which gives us 2.03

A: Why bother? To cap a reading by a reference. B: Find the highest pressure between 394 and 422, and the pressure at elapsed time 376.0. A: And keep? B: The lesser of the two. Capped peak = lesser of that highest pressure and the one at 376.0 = 2.54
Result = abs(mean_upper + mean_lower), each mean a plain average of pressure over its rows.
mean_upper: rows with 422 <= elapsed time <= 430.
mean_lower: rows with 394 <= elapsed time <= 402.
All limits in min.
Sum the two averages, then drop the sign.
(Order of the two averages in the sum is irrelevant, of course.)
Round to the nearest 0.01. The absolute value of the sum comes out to 5.24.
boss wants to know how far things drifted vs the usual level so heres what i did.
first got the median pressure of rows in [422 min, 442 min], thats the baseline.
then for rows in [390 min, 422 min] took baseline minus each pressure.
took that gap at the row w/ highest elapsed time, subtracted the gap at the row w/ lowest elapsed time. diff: -0.29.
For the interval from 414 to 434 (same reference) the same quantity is -0.13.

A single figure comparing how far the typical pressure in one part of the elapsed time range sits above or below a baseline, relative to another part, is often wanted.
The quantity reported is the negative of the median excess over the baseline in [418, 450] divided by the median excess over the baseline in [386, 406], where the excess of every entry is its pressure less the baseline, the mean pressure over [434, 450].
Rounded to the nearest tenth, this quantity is -0.2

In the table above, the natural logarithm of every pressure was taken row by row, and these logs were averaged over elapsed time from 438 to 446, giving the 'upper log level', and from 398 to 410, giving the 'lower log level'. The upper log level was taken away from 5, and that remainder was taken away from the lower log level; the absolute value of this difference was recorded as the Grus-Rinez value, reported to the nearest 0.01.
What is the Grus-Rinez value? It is 2.96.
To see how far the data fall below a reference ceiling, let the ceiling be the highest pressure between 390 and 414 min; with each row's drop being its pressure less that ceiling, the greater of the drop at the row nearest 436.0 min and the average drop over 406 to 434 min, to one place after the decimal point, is 0.2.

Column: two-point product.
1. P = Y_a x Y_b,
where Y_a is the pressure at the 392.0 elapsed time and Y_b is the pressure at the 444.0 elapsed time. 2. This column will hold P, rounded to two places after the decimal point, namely 7.76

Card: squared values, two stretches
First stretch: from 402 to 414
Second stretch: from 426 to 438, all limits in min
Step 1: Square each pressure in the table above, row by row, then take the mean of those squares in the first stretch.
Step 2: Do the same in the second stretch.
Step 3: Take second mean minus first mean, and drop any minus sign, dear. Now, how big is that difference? 0.9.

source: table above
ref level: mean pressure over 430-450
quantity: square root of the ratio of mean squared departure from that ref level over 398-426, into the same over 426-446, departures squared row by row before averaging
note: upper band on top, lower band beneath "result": 0.48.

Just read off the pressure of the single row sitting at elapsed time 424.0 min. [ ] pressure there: 2.71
